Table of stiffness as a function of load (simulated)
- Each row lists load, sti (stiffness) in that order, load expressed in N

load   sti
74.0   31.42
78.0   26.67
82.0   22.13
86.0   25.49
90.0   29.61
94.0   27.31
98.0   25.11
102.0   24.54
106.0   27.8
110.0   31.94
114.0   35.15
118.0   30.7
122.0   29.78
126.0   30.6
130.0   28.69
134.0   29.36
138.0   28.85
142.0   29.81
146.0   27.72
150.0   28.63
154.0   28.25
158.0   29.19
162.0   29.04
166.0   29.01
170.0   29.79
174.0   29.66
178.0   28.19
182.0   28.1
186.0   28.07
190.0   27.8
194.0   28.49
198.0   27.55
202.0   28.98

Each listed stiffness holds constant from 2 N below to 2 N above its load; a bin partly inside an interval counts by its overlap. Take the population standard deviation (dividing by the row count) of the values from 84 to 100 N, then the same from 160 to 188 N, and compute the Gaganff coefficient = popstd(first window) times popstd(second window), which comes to 1.2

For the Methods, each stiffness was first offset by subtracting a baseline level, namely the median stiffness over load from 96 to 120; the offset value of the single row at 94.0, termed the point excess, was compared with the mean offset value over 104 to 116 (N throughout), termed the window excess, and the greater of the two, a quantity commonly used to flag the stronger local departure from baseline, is 2.4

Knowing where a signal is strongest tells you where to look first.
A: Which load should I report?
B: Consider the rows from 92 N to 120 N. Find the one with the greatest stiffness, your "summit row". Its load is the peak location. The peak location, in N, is 114.0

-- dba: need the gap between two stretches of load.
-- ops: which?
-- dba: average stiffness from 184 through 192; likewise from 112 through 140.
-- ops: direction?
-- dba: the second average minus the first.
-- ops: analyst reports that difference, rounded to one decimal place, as 2.5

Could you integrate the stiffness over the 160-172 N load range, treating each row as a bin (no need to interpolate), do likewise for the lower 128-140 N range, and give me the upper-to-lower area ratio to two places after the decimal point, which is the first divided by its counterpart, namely 1.01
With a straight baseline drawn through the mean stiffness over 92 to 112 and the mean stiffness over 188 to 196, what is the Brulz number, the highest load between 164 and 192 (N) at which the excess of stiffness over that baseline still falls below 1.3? 190.0 N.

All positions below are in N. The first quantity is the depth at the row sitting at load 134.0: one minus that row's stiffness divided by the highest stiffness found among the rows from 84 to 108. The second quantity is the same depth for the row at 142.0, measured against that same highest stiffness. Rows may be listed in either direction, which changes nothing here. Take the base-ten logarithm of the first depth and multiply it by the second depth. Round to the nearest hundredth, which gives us 0.01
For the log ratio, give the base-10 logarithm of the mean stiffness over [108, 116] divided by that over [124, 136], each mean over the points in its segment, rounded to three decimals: 0.055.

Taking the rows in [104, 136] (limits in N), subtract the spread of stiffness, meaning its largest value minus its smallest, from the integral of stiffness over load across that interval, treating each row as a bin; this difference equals 969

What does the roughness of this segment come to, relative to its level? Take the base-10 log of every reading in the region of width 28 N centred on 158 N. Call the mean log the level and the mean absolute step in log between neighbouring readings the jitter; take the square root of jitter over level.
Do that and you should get 0.074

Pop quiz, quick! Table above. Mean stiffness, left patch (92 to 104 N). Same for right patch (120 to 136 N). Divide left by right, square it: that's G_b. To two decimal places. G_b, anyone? 0.75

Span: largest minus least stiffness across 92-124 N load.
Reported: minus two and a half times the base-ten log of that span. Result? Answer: -2.6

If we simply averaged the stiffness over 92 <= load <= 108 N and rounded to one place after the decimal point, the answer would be 26.2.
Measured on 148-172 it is 29.0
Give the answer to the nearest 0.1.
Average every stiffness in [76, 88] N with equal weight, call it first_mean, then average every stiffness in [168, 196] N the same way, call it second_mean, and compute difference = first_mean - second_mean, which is -3.8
